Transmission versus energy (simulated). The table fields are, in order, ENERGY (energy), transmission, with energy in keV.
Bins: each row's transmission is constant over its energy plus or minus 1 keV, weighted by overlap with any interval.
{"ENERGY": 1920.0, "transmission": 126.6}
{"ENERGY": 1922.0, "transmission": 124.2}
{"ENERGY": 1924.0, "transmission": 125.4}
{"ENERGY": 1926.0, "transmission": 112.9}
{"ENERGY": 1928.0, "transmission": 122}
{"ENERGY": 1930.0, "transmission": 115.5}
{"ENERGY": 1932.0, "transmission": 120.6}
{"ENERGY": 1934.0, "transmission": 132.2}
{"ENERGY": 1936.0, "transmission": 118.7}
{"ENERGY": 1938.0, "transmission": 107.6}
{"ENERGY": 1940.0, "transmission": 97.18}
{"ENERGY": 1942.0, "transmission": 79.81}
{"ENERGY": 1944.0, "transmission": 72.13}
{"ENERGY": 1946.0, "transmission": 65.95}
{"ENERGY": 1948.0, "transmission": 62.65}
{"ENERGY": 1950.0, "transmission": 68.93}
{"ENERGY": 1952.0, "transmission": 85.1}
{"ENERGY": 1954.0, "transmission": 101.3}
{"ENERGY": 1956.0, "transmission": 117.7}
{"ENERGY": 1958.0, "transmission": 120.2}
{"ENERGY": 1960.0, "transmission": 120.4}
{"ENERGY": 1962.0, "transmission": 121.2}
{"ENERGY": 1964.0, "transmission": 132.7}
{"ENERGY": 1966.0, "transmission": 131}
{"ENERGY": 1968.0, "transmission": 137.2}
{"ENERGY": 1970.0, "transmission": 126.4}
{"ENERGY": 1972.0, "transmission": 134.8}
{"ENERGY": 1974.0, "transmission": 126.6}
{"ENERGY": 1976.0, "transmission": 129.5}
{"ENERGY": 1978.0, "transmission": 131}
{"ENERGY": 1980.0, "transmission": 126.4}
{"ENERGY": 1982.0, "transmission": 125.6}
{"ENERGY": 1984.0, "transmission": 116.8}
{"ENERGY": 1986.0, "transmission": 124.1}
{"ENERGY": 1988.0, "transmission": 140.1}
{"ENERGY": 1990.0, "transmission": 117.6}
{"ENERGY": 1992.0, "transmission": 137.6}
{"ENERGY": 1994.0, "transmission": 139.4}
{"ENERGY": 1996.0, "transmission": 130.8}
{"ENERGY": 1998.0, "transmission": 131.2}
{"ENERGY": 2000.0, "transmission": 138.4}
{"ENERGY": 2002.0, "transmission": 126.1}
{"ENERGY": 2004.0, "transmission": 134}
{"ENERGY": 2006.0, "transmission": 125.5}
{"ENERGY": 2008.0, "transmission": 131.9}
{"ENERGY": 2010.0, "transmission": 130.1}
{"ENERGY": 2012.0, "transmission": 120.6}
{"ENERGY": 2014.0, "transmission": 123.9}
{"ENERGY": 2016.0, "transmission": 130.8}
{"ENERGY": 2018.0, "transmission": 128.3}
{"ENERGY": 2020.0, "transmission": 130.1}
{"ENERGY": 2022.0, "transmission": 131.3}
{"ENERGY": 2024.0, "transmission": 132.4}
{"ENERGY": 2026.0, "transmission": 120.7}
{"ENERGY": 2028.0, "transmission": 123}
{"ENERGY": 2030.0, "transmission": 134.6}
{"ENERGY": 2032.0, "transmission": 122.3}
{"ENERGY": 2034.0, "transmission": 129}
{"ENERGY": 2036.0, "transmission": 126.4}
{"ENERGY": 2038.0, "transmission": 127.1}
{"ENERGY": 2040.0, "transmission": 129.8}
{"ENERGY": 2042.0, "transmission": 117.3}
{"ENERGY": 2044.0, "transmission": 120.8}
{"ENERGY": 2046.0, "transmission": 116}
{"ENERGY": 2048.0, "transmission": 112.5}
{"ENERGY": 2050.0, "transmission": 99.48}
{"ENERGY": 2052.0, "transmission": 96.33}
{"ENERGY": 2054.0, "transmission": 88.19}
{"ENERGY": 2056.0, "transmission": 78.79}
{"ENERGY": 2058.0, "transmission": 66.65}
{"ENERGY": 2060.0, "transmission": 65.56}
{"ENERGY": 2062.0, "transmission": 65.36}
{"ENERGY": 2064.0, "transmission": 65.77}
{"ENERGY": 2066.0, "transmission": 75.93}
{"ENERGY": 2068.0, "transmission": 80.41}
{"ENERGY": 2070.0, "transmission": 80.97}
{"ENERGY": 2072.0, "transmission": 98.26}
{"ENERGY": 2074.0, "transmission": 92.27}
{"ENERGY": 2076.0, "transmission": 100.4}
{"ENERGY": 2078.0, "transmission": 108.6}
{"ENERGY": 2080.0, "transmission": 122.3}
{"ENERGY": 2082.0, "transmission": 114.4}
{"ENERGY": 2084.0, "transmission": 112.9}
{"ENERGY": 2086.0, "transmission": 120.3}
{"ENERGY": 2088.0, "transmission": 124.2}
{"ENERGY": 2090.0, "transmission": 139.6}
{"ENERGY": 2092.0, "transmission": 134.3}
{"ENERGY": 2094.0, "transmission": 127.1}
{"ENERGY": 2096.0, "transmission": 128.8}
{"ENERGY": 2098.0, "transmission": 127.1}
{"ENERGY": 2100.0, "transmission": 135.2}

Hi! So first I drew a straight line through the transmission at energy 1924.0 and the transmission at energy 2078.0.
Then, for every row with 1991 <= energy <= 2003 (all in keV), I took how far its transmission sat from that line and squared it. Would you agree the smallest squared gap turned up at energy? 2002.0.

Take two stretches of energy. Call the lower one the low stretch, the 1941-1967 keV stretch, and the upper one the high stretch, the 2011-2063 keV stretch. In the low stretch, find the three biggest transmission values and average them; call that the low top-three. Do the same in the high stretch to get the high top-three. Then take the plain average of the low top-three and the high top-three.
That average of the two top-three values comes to 131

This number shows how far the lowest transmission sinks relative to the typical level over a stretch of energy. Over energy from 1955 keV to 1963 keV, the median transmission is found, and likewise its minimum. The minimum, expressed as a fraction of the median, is 0.978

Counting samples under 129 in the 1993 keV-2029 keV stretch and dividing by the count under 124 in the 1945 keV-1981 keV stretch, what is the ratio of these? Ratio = 1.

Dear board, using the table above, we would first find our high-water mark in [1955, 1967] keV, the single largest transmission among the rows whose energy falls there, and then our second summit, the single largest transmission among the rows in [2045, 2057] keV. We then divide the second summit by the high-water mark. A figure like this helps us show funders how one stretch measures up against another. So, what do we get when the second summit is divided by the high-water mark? 0.87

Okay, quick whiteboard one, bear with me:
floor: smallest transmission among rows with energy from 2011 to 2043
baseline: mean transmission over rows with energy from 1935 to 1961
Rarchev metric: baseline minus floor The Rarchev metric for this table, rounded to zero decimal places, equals -24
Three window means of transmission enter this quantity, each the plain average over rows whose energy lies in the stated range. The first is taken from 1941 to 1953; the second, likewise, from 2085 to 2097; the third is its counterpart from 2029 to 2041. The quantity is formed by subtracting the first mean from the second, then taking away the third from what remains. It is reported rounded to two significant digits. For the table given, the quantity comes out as -72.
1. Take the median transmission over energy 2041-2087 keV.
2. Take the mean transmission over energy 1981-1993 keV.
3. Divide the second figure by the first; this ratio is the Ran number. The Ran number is 1.3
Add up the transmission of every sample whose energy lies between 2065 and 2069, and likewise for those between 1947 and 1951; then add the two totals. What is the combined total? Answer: 288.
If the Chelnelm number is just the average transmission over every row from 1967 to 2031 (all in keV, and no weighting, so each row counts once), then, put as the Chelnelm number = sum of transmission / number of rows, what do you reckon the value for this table 129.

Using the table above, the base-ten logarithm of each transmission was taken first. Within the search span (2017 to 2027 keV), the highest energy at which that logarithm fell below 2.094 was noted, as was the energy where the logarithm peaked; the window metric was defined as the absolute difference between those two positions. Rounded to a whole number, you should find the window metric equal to 2 keV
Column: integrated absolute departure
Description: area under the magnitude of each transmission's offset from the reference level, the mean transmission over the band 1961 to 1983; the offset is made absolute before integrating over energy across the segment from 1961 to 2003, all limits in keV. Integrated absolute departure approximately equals 230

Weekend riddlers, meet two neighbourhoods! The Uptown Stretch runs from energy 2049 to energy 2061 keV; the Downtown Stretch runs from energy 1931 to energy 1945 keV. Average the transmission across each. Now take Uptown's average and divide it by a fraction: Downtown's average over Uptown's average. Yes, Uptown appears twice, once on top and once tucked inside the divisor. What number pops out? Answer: 65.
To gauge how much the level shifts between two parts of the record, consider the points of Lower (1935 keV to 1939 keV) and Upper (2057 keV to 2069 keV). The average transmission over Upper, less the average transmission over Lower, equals -43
